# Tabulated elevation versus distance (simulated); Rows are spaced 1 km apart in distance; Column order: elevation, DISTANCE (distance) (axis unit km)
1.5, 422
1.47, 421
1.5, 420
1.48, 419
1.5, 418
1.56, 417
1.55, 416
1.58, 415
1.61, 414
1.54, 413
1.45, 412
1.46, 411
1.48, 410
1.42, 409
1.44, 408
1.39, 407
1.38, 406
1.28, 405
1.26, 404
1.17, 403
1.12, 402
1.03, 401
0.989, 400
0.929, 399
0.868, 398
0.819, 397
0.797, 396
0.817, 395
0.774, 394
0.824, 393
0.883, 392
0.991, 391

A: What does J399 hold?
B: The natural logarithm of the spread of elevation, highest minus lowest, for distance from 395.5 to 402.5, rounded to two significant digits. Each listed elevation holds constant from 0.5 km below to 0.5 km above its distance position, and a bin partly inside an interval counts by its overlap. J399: -1.1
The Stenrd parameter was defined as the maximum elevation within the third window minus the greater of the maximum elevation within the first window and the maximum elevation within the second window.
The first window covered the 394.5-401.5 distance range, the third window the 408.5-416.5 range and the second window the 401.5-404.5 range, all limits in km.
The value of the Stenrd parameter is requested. 0.35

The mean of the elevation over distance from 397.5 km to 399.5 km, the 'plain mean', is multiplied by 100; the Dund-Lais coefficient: 90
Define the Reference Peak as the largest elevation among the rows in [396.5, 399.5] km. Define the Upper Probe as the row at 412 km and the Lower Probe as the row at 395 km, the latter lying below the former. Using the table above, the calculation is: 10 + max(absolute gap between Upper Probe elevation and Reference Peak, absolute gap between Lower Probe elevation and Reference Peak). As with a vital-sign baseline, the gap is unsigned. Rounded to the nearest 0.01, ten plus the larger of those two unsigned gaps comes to 10.52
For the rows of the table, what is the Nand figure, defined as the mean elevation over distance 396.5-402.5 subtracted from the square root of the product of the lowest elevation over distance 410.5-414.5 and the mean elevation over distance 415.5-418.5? 0.53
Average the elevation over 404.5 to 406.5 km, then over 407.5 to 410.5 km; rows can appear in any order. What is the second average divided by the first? 1.09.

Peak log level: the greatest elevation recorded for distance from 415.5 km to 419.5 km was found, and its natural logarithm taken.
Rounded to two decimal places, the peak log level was 0.44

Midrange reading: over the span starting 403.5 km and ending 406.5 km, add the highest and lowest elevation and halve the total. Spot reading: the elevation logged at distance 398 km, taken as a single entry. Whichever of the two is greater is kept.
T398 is 1.32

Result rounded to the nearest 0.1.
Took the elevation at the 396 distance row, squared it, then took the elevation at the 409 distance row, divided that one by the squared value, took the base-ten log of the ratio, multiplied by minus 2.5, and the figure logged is -0.9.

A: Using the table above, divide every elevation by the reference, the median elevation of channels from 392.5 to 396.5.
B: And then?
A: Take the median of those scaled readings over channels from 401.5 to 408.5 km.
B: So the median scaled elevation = 1.59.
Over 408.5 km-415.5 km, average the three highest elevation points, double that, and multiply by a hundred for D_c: 315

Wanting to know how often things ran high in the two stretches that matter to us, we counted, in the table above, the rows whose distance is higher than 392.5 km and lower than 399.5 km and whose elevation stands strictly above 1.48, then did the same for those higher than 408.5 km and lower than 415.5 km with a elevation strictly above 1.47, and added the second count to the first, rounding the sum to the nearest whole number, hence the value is 4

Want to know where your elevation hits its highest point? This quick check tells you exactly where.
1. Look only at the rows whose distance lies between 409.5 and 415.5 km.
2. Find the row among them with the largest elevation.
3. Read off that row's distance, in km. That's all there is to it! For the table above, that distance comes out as 414 km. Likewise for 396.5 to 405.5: 405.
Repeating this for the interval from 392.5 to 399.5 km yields 399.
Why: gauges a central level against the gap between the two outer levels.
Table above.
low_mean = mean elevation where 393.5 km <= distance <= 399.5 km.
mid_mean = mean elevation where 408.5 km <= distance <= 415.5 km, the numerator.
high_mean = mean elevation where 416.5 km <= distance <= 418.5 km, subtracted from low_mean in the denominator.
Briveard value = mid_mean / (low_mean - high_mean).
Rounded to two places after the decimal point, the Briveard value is -2.16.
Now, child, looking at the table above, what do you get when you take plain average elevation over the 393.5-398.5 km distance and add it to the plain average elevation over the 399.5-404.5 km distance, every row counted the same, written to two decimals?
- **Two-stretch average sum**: 1.93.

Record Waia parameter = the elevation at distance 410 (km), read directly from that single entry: 1.48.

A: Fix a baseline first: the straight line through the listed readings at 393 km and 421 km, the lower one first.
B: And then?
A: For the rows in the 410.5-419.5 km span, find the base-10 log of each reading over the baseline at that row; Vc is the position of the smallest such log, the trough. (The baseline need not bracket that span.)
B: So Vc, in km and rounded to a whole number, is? 419 km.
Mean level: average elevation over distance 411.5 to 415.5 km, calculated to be 1.5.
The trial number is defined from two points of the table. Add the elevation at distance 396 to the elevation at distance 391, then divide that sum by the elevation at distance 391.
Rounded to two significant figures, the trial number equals 1.8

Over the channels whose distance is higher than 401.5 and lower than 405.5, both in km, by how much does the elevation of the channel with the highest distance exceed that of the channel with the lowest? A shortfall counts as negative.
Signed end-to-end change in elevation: 0.16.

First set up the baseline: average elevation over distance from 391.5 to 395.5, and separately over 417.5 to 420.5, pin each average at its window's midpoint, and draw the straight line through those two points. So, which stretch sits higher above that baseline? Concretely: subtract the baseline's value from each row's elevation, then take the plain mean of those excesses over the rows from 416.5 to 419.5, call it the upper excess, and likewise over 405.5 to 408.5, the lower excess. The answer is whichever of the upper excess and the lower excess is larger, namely 0.225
